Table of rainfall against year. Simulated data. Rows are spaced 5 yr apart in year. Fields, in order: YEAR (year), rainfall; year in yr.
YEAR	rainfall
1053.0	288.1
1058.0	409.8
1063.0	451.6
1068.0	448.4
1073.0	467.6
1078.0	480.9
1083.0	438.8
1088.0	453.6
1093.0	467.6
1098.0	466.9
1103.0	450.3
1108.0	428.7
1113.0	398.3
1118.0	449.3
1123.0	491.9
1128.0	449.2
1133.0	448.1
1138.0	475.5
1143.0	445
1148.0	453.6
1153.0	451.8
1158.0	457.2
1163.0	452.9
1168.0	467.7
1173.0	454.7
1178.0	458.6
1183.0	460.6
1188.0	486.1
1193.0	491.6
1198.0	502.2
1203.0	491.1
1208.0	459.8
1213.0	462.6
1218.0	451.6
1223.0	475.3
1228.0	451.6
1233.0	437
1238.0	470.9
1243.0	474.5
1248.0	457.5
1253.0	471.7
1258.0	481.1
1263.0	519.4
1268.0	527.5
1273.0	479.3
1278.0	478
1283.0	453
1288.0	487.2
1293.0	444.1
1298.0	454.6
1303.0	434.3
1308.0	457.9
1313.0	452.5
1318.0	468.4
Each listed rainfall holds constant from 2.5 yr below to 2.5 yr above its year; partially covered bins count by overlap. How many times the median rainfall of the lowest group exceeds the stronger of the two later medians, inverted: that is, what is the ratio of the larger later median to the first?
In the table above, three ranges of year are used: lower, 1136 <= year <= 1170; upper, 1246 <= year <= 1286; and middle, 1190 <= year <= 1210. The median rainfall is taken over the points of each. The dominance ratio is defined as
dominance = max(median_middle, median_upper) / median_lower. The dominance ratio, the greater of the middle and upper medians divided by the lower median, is 1.08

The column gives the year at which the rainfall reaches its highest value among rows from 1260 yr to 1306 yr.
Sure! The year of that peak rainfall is 1268.0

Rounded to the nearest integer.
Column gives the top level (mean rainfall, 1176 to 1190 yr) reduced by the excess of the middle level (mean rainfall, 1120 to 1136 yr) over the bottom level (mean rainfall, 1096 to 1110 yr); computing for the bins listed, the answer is 454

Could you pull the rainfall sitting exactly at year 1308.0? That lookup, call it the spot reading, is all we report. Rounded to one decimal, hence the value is 457.9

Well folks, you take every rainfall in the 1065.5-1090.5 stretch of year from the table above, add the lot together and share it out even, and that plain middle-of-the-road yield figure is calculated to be 458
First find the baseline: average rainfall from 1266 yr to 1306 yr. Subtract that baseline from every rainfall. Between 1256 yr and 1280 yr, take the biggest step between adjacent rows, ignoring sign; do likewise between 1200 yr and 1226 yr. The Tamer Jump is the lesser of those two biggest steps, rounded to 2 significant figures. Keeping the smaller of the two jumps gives 31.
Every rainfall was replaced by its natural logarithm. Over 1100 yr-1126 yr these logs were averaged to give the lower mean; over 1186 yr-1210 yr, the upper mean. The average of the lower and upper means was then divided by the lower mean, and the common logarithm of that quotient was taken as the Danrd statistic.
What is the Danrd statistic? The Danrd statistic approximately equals 0.0033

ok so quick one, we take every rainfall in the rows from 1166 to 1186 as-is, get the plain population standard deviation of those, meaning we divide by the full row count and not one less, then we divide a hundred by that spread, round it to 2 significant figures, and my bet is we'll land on 21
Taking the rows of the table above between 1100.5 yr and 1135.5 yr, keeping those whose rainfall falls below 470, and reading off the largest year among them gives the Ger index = 1133.0 yr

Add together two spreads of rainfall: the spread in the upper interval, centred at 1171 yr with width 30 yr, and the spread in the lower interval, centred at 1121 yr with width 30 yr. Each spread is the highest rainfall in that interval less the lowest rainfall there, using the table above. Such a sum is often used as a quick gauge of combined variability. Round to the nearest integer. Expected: 108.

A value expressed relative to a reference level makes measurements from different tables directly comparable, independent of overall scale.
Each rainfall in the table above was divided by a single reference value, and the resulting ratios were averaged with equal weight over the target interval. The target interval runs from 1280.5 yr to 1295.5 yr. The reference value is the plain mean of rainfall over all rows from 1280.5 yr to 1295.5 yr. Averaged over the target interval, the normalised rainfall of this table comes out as 1.000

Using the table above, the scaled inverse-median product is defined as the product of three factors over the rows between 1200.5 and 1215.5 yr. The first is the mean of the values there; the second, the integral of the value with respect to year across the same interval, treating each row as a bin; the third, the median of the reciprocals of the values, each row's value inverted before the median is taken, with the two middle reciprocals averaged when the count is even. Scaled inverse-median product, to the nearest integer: 7198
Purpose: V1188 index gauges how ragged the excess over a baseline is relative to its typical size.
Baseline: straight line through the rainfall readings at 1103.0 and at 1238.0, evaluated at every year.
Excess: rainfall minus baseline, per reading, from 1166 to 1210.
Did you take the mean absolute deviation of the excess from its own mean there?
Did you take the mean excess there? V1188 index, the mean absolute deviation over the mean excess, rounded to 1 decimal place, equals 1.3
